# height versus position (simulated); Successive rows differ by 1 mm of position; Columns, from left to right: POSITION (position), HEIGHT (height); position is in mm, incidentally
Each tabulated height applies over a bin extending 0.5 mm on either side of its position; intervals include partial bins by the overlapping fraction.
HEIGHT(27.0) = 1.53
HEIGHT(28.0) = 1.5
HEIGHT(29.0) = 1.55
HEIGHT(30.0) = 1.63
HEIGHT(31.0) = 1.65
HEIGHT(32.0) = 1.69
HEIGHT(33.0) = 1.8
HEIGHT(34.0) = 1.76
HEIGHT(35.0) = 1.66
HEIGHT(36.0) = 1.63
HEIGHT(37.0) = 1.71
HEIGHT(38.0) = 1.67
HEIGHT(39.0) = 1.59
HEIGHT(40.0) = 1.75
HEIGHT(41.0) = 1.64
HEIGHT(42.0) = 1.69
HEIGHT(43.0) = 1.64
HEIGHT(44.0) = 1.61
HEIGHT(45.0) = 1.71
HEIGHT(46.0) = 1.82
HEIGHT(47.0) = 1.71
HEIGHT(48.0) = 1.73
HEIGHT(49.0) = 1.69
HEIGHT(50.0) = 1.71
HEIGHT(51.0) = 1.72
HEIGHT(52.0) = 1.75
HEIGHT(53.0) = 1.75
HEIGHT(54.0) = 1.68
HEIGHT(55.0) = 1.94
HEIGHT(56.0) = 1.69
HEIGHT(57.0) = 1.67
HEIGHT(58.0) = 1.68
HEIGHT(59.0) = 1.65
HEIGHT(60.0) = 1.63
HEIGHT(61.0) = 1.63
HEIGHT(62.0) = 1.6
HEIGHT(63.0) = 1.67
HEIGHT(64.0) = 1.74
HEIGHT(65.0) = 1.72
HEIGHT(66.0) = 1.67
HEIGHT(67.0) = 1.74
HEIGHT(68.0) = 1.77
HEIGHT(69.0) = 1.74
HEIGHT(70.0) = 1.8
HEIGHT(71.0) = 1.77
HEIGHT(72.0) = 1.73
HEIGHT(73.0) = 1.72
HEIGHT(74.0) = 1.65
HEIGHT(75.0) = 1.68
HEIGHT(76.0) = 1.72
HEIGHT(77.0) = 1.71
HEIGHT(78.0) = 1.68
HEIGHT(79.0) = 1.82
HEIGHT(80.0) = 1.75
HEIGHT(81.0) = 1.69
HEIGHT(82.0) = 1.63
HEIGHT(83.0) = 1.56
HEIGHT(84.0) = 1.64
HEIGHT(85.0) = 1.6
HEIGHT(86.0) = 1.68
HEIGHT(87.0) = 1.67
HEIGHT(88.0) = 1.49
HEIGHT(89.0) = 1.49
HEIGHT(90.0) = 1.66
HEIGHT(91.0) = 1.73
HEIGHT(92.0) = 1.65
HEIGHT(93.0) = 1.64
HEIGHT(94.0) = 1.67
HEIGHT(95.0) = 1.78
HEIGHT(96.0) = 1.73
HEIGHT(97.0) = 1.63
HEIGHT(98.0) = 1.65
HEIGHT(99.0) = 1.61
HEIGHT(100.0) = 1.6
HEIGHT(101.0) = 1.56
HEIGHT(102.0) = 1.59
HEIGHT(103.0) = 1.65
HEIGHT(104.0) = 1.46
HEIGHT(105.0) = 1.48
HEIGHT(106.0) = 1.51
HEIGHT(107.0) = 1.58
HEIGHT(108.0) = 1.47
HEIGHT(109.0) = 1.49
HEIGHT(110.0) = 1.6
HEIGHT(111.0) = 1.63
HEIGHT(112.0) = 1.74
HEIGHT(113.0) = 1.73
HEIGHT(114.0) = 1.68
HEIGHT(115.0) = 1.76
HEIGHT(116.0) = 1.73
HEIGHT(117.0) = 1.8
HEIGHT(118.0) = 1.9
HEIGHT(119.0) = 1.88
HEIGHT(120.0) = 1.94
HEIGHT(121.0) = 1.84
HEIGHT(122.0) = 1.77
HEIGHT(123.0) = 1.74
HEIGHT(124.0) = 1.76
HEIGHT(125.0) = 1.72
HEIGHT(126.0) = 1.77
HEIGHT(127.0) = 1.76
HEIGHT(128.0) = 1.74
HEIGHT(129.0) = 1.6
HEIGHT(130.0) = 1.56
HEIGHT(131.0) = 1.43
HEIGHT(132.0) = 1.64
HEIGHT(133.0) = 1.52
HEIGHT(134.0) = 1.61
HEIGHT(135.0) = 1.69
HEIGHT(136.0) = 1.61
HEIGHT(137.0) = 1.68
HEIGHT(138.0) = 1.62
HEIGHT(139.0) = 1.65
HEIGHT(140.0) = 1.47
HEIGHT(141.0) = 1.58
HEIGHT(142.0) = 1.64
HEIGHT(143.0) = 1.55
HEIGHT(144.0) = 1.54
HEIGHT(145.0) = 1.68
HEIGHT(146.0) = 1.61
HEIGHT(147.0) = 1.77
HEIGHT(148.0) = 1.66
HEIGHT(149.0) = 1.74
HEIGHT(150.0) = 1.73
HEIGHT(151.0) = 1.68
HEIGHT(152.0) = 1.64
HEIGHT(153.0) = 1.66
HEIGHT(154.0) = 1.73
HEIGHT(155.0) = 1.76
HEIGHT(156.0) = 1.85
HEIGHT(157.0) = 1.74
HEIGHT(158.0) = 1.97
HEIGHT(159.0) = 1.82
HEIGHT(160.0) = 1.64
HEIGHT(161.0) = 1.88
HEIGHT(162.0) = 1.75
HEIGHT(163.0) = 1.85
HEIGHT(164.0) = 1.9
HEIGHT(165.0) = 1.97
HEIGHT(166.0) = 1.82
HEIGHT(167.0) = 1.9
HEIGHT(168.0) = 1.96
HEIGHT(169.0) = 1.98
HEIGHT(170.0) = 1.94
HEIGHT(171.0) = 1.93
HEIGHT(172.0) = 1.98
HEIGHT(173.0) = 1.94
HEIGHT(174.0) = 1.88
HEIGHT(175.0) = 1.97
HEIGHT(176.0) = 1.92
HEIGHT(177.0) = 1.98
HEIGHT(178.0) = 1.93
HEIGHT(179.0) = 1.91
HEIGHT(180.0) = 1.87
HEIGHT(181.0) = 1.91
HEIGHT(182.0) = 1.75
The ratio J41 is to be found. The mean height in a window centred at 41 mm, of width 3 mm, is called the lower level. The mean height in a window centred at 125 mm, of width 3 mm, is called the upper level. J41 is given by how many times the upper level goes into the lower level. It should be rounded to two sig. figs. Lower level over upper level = 0.97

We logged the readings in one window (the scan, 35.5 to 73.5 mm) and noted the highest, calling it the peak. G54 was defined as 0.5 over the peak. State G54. 0.258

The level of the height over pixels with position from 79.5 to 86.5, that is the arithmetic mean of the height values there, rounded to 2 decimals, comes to 1.65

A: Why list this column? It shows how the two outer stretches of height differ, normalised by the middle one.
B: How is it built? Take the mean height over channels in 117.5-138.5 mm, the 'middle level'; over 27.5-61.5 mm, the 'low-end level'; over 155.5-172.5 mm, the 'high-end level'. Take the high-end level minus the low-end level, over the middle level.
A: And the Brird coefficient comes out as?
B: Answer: 0.11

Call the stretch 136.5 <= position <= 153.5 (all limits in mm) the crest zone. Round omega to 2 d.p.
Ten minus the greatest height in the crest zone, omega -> 8.23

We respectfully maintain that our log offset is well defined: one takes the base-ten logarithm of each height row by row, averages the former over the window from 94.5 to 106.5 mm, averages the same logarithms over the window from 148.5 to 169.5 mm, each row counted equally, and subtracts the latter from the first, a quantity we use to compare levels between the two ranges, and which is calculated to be -0.052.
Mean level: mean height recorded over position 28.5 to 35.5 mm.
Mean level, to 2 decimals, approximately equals 1.68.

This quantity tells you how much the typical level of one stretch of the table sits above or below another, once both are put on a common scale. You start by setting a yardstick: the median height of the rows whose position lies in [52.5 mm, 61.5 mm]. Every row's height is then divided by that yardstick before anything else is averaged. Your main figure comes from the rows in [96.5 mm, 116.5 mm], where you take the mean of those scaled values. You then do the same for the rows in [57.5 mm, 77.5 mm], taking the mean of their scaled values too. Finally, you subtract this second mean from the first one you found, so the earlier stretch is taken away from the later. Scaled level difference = -0.06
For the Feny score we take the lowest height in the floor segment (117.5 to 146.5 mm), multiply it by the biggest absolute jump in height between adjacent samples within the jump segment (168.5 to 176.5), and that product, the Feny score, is 0.13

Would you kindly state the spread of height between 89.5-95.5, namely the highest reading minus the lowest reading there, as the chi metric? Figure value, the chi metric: 0.14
